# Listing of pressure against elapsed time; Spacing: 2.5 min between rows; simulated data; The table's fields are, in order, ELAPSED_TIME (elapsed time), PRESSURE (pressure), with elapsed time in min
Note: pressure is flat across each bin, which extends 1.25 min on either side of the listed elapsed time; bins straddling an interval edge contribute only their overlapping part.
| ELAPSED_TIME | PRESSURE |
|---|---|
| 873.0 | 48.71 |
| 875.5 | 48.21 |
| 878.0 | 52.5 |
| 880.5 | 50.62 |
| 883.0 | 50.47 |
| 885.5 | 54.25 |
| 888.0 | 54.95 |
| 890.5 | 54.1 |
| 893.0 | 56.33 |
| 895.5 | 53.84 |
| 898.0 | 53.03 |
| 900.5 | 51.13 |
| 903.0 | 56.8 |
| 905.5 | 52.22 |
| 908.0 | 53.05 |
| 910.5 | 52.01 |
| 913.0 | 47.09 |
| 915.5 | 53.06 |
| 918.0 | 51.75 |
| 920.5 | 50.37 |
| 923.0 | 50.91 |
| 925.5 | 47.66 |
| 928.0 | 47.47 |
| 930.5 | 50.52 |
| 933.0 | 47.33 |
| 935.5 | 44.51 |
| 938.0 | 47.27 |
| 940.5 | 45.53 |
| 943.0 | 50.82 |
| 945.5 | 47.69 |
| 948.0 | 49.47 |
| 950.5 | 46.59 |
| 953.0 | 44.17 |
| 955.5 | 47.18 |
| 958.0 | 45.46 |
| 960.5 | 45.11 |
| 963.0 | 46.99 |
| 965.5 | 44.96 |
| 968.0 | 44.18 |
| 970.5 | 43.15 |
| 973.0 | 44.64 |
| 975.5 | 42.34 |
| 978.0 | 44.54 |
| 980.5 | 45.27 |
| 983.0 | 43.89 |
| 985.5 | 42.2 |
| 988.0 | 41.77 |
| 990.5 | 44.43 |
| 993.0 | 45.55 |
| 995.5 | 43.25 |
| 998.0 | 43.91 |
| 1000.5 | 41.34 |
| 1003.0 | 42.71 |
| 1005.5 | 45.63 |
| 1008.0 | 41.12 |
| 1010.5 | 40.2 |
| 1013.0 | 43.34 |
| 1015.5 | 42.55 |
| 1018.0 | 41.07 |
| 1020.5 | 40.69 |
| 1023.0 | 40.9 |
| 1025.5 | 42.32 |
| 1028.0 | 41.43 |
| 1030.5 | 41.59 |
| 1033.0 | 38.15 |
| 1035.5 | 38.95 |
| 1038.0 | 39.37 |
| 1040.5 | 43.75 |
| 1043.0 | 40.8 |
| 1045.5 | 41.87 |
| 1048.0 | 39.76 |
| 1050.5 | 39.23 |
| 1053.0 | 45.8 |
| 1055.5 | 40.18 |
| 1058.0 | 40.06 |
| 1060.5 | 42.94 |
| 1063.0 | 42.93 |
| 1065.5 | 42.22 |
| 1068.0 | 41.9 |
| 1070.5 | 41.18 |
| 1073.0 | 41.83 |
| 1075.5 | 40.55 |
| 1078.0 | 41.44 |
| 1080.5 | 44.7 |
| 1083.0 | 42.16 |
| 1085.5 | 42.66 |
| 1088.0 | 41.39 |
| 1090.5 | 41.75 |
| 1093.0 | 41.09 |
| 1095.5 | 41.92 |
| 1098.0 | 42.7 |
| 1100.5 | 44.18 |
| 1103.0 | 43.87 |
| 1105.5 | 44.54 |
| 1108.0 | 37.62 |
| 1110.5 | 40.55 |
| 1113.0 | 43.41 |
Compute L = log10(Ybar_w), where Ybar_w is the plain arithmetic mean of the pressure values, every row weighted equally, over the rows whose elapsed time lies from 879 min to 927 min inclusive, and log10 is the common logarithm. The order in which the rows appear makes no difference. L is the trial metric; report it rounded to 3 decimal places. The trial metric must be 1.718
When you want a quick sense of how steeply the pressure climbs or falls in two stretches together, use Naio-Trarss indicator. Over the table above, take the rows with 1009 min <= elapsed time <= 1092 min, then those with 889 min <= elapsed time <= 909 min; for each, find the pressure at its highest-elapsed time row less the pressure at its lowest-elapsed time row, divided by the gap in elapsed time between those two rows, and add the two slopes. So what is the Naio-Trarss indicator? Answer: -0.04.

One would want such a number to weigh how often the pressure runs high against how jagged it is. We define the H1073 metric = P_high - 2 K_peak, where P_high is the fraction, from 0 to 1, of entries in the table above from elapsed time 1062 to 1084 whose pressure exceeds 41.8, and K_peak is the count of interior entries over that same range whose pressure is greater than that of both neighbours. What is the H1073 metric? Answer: -3.33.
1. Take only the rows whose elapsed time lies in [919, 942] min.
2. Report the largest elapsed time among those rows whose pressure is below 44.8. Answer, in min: 935.5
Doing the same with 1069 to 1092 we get 1090.5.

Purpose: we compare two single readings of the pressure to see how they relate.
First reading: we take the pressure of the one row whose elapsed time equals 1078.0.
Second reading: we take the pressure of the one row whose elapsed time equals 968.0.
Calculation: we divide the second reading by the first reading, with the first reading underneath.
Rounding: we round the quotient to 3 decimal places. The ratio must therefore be 1.066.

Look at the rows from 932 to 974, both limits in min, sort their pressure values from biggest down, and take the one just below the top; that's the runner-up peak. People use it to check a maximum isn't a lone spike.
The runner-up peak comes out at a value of 49.47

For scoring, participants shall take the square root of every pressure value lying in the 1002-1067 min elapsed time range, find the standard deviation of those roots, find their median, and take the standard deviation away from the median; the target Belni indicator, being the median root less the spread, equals 6.28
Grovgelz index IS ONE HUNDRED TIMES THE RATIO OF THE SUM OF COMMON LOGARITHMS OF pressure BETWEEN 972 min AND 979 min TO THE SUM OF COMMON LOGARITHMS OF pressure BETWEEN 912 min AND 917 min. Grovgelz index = 145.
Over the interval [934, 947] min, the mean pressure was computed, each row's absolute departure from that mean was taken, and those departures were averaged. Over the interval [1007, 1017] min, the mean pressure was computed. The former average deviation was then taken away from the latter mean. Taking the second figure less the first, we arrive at 40.09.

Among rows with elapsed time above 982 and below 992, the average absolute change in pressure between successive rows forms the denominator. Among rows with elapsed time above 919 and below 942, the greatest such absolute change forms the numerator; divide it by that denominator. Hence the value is 2.0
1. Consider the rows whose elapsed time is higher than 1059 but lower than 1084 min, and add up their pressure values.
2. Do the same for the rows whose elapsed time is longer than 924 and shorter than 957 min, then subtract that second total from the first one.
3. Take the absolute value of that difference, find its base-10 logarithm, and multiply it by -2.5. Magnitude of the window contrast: -5.7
